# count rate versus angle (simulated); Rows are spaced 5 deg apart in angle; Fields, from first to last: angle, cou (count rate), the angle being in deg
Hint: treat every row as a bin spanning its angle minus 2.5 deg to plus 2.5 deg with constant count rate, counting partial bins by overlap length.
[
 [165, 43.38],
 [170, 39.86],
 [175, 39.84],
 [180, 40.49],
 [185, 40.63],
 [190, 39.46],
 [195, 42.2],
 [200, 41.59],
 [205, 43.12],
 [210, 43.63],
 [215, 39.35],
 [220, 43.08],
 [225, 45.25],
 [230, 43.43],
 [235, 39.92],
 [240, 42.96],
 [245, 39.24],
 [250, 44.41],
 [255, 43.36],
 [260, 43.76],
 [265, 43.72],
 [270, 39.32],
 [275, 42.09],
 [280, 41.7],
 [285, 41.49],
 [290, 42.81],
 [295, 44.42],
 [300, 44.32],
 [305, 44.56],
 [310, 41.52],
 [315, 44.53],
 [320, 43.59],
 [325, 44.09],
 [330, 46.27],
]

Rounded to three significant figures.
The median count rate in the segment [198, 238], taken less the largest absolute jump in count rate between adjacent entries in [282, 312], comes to 40.1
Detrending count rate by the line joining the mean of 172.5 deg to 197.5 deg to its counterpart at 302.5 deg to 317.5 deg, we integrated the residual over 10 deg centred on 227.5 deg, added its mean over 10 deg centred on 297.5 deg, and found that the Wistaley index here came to 29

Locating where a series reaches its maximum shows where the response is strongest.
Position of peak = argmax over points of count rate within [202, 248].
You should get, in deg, 225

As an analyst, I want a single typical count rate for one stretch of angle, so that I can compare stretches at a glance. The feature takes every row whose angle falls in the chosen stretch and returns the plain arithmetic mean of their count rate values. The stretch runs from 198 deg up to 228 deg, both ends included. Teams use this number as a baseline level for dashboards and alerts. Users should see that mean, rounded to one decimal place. 42.7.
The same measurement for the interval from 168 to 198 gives 40.4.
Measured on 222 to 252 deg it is 42.5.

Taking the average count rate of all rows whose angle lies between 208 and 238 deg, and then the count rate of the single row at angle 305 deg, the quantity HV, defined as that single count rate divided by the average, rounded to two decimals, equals 1.05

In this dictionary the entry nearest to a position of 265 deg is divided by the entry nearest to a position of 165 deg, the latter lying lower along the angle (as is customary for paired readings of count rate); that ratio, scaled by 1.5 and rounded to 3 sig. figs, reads 1.51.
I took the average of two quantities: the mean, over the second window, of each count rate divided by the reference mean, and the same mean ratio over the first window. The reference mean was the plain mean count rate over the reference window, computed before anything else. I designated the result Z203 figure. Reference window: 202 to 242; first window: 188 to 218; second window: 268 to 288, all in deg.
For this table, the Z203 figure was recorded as 0.97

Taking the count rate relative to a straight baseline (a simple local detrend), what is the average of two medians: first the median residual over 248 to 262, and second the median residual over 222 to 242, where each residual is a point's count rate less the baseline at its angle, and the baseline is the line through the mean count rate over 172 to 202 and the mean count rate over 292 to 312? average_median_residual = 1.2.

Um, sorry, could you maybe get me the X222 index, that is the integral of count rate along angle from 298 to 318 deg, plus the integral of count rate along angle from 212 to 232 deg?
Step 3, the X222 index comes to 1730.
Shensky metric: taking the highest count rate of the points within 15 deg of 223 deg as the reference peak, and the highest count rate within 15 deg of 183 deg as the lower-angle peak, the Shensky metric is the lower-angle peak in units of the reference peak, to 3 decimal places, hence 0.933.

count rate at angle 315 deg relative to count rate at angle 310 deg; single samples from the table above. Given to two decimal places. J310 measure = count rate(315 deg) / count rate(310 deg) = 1.07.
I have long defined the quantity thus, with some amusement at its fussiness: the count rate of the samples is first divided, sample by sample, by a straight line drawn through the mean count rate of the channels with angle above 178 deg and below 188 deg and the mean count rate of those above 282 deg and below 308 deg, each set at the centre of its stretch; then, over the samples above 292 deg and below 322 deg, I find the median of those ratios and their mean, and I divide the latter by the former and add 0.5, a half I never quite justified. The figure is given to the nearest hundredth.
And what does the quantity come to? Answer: 1.49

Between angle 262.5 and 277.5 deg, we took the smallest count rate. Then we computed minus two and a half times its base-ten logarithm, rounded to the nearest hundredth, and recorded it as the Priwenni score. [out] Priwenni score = -3.99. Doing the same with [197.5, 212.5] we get -4.05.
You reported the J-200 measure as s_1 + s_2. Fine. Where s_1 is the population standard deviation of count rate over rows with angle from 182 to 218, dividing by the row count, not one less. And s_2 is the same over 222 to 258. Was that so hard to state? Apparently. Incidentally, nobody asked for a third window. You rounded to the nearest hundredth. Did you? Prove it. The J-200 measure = 3.64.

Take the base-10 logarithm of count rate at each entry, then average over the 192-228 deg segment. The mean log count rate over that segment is 1.63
